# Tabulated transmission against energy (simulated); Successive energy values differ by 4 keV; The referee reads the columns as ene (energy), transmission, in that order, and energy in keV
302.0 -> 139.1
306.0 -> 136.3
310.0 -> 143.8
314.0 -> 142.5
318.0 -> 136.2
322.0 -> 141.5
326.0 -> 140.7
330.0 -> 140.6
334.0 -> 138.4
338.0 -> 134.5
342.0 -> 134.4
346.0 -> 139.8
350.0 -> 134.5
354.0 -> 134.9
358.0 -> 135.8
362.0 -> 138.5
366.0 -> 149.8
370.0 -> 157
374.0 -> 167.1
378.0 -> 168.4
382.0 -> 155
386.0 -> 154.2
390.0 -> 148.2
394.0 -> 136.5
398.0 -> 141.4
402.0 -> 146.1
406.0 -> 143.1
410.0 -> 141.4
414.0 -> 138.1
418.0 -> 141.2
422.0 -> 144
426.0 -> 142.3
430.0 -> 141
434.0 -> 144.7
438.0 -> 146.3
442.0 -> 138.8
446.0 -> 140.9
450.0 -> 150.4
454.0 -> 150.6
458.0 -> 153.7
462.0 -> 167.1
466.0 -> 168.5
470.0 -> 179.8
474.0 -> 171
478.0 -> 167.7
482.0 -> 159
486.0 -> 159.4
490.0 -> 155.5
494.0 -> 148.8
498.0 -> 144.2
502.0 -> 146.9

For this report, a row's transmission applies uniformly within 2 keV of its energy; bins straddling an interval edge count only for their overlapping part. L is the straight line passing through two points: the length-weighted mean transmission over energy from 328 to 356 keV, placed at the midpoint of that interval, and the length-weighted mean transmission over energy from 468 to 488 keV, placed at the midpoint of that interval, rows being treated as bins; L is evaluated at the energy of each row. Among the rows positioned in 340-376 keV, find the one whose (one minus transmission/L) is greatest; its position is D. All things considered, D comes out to 354.0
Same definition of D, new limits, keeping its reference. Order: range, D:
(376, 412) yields 394.0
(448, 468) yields 454.0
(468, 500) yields 498.0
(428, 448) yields 442.0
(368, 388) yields 386.0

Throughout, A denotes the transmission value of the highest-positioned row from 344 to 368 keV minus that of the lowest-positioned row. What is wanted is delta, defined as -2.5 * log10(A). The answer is -2.5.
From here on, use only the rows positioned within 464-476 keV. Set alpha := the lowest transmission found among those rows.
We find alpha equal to 168.5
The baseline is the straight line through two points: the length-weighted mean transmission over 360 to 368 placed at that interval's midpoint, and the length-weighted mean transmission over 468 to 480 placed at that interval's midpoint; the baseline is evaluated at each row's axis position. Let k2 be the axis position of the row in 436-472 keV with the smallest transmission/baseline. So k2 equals 442.0 keV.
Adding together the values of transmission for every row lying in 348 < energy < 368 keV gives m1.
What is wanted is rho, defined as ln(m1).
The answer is 6.54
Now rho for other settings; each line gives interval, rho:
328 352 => 6.71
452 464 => 6.16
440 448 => 5.63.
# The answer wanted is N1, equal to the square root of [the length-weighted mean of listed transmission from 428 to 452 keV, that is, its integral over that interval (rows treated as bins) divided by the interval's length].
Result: 12.0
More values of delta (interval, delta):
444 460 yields -2.8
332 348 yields -0.4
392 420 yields -1.7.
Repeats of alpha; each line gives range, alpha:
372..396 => 136.5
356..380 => 135.8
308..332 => 136.2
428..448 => 138.8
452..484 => 150.6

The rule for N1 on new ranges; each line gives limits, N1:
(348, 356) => 11.6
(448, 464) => 12.5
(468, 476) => 13.2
